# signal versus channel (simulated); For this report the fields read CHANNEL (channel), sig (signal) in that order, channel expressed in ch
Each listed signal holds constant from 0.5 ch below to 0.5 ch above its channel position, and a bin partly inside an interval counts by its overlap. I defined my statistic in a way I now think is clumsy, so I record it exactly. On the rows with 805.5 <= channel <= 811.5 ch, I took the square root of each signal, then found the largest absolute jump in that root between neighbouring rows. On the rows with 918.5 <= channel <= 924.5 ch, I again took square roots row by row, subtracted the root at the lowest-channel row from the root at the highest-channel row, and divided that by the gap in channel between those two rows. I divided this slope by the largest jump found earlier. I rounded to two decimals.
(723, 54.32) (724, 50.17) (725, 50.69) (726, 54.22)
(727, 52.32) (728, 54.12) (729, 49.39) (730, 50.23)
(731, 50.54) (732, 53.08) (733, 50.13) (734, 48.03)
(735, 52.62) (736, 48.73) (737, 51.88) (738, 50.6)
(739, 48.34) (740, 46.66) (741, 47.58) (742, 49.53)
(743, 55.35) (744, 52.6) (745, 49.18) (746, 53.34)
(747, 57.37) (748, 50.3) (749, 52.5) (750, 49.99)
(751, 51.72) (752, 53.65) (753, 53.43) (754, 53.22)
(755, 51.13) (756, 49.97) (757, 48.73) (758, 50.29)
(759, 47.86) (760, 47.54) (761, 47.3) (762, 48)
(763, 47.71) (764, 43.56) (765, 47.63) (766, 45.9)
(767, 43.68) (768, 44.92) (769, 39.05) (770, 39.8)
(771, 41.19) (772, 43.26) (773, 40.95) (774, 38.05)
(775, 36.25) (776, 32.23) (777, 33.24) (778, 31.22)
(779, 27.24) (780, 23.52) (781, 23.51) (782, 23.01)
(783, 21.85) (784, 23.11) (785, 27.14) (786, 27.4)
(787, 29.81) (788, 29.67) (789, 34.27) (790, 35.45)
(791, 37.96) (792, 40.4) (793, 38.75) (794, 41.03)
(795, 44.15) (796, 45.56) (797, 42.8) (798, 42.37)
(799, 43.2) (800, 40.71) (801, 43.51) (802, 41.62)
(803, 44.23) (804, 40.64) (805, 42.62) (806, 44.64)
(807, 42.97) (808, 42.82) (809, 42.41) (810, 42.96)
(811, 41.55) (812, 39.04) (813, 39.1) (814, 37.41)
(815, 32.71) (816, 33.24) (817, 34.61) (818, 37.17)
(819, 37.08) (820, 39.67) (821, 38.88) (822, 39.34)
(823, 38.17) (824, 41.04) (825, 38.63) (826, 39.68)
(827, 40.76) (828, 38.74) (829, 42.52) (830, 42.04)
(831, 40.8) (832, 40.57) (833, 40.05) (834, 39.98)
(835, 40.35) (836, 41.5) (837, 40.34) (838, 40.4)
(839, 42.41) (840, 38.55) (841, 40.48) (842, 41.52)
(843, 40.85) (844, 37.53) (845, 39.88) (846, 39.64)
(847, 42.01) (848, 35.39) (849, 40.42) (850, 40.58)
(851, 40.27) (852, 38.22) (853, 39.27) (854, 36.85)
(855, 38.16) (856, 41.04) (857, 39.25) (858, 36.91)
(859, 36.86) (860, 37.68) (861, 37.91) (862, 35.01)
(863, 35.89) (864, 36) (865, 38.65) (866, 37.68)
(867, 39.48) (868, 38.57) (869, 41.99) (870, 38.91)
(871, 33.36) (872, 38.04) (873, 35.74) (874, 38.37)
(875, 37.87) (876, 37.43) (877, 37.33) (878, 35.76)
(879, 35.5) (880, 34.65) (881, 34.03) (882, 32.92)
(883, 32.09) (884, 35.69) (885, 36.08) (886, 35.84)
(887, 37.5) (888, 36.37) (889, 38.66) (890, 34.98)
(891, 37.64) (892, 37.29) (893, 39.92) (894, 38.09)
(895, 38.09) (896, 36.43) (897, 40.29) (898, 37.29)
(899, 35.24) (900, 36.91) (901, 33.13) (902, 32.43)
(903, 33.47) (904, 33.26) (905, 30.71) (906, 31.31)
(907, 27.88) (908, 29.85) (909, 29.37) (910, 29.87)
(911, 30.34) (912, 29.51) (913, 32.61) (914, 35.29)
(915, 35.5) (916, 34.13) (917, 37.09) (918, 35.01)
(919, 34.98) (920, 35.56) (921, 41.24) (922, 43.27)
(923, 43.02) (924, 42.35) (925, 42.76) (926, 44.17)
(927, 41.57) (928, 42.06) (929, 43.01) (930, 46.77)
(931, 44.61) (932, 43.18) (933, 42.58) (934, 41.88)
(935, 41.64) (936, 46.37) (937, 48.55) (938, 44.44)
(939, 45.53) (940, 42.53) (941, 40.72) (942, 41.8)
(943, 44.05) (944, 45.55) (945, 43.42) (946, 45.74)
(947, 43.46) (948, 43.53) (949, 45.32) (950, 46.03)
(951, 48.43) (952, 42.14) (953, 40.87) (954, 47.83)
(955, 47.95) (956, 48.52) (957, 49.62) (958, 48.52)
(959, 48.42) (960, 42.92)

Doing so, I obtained 0.94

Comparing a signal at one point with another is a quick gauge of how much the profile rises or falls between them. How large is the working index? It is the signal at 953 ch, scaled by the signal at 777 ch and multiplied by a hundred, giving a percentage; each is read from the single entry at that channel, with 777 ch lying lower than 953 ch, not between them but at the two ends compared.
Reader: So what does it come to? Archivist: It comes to 123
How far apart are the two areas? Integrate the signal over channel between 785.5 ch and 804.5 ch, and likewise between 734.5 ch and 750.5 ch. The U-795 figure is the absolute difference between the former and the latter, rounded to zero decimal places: 73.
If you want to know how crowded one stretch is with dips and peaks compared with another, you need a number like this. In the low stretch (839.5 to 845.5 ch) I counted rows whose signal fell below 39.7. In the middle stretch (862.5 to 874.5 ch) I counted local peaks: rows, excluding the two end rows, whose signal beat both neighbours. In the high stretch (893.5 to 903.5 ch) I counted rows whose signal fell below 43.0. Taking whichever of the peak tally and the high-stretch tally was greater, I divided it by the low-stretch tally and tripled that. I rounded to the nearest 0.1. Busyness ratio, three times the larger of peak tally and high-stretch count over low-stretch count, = 15.0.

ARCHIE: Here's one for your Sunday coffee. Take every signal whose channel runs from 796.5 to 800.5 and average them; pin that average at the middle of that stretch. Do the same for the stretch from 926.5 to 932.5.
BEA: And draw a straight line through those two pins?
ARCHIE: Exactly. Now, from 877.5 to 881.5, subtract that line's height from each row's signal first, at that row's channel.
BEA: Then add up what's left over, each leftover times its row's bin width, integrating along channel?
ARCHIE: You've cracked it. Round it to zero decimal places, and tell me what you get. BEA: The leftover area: -32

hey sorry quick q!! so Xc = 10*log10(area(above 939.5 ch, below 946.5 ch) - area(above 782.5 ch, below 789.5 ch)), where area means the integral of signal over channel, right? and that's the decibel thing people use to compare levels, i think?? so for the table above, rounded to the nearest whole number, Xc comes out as 20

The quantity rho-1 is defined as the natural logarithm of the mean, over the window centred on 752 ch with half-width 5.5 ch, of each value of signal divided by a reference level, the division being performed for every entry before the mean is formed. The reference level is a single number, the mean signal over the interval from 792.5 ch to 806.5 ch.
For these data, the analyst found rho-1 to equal 0.20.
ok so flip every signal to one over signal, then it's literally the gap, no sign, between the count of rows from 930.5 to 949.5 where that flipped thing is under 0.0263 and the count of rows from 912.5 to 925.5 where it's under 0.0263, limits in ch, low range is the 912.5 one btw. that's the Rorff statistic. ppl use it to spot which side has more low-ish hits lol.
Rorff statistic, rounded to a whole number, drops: 14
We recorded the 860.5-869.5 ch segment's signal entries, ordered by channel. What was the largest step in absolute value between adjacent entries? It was 3.4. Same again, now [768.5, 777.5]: 4.0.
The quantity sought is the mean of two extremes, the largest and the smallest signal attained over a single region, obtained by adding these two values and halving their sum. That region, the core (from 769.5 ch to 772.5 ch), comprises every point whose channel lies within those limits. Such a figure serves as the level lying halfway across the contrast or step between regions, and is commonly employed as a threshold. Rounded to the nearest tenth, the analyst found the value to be 41.5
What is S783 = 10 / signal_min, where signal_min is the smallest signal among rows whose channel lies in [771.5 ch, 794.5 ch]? 0.46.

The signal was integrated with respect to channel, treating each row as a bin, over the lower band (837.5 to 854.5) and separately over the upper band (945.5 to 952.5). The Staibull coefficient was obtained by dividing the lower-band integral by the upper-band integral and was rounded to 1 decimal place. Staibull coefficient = 2.1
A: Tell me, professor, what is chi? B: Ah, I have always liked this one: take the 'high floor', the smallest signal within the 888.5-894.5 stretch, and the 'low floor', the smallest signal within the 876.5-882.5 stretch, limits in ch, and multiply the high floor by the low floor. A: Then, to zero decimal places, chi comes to 1152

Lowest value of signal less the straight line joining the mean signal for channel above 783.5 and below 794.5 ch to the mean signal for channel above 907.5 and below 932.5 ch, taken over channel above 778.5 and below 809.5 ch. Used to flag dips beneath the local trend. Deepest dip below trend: -11.1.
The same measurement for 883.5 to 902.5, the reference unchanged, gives -4.8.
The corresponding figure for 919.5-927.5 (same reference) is -2.3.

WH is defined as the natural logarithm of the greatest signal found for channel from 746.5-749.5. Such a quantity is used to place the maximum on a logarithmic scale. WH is 4.05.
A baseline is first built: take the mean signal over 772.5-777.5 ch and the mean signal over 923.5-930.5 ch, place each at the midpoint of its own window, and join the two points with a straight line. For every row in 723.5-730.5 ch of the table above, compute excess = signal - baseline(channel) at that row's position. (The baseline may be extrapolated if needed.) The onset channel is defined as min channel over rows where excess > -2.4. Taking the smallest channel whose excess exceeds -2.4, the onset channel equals 724 ch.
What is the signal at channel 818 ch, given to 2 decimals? 37.17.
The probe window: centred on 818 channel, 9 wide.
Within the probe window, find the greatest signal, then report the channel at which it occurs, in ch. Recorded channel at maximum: 820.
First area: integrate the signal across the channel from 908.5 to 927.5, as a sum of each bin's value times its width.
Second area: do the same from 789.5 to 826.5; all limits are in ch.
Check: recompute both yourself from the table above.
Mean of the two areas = 1093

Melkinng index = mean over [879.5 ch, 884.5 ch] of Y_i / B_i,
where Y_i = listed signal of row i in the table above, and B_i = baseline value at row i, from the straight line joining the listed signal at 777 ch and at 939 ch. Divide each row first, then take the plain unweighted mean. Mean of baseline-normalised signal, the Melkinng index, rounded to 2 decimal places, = 0.82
